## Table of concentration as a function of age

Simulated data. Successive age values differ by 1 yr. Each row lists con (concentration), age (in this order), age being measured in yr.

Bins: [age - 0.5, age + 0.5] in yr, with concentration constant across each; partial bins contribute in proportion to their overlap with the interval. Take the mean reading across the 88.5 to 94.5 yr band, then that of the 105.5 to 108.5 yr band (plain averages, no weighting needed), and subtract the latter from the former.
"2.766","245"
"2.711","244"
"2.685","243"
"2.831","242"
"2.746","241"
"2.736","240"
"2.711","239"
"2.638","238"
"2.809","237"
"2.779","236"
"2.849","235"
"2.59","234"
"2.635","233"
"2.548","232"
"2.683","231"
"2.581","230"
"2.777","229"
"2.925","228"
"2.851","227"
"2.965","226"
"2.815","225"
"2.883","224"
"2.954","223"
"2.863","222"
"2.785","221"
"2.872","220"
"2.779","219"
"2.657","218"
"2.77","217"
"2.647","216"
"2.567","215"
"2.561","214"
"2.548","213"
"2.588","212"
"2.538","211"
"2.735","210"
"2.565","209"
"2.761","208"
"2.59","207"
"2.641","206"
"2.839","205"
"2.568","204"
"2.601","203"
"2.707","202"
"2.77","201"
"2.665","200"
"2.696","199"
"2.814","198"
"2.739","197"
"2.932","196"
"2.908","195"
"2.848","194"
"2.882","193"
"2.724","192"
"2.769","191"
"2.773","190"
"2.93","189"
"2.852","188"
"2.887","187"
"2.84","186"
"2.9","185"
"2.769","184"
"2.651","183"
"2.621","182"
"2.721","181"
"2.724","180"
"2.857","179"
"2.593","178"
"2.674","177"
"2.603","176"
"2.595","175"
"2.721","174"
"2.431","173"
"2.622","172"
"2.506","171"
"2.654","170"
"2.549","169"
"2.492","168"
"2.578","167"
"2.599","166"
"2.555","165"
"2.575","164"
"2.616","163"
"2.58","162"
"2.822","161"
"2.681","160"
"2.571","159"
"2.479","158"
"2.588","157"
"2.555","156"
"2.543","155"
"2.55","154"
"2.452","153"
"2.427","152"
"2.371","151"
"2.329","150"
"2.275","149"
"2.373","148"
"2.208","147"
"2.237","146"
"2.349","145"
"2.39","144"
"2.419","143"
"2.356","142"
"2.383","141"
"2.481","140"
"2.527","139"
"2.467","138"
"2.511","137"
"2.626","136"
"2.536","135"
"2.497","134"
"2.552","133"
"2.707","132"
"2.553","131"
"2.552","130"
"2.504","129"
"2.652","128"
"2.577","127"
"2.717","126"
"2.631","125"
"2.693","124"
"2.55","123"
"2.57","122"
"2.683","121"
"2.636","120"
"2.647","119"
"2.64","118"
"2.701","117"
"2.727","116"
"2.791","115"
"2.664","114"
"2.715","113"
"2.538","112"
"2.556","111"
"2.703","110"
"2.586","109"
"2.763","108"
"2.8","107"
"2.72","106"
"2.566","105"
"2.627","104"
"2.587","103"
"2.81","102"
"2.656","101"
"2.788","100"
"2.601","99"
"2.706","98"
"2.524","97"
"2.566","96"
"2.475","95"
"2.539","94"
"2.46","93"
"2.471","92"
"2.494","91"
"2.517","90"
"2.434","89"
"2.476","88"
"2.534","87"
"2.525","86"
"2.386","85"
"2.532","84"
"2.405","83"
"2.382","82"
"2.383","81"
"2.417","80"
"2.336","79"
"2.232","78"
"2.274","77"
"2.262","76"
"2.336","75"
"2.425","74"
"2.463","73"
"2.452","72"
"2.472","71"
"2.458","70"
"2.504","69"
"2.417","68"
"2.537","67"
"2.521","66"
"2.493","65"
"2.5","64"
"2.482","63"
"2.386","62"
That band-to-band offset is -0.28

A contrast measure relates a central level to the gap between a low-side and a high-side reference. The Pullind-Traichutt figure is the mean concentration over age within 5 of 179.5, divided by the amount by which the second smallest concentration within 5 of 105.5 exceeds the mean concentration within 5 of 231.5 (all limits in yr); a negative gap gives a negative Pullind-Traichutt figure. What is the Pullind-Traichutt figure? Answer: -19.7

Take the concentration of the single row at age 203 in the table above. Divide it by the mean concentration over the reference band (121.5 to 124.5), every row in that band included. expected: 1.00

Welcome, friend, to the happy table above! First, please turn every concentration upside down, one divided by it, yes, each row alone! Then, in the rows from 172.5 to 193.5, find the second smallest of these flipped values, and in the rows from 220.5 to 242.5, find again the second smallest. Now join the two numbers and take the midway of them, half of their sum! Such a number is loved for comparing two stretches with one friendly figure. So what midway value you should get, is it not 0.342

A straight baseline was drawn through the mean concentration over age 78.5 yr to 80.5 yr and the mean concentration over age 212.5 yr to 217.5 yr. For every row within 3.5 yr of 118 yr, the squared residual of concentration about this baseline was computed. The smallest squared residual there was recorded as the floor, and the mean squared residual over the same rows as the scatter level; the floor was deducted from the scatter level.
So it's 0.028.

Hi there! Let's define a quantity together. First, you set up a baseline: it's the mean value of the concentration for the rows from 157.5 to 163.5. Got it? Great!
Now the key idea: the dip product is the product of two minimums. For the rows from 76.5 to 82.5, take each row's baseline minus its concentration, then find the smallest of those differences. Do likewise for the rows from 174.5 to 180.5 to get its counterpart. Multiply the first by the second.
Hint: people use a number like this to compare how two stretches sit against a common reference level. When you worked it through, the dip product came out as -0.048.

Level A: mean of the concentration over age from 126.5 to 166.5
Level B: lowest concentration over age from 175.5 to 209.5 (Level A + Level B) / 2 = 2.53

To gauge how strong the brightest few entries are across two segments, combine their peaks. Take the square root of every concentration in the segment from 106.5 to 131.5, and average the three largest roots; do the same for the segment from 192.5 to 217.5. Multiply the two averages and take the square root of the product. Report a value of 1.69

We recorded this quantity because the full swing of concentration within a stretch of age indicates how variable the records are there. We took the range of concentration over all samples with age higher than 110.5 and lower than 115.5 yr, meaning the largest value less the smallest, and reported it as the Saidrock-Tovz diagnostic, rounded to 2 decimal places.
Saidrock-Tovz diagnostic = 0.25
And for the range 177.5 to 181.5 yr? 0.26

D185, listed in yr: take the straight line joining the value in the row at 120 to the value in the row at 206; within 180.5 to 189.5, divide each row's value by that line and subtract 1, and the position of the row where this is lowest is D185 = 182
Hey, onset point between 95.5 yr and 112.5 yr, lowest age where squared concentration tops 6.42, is 96 yr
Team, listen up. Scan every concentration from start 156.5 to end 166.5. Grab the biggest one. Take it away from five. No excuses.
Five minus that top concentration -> 2.18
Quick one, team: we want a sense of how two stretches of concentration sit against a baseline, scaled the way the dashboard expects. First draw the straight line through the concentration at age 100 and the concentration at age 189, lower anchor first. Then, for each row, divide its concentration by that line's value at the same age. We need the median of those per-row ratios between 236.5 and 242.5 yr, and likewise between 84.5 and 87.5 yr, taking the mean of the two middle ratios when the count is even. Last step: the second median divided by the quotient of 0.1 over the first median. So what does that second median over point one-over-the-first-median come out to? 8.3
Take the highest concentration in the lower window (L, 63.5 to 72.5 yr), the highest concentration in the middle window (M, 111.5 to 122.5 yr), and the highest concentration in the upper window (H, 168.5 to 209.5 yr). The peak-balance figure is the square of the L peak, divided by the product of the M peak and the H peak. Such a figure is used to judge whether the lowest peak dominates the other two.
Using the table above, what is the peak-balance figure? 0.79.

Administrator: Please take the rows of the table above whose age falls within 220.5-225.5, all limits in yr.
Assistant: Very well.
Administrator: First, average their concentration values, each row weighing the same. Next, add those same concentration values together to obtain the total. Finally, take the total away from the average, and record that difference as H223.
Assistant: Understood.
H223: -11.4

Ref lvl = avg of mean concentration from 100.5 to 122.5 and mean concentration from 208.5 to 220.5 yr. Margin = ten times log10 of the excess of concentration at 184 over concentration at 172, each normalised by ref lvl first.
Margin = -12.6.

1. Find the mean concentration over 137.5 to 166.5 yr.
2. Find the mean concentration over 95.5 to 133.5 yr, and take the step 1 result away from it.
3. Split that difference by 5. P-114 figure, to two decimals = 0.03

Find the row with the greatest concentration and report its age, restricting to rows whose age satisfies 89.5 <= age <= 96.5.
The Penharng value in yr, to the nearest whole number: 96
